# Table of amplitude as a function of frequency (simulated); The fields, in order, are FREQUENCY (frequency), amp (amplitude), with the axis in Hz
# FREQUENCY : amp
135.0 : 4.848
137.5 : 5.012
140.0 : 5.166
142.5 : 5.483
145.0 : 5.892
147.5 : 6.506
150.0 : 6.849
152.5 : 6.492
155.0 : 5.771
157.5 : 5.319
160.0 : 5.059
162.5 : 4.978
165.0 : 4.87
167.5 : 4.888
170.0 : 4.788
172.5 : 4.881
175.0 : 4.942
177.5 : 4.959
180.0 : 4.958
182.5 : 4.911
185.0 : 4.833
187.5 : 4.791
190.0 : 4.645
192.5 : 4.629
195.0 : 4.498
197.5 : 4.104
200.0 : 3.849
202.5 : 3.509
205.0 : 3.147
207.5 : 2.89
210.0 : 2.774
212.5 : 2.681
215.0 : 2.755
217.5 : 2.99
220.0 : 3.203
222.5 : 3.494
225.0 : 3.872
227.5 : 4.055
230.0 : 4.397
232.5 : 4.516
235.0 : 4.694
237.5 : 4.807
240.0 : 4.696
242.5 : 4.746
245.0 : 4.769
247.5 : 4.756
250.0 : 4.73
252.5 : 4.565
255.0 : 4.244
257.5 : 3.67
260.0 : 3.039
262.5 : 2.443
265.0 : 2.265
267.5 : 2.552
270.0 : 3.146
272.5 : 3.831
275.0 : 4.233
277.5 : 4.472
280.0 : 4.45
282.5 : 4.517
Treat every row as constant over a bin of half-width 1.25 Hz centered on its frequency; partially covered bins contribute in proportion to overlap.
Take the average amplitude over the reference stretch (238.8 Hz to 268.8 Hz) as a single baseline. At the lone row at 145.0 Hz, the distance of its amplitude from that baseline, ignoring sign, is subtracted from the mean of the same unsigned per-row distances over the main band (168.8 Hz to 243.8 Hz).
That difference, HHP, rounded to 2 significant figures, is -1.3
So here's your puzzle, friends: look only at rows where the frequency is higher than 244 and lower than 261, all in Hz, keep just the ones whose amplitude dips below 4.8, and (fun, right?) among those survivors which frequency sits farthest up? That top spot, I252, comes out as 260.0 Hz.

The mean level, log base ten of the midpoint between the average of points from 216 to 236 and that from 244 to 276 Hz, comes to 0.58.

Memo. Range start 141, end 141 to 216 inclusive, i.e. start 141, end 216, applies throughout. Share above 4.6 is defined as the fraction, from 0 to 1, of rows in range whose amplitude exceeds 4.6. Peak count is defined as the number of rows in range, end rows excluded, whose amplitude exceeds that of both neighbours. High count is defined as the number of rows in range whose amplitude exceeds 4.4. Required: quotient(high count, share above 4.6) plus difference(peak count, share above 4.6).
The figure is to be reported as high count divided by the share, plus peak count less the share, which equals 34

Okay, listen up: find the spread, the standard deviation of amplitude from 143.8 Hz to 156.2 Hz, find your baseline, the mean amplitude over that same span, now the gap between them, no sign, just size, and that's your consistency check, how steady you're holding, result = 5.9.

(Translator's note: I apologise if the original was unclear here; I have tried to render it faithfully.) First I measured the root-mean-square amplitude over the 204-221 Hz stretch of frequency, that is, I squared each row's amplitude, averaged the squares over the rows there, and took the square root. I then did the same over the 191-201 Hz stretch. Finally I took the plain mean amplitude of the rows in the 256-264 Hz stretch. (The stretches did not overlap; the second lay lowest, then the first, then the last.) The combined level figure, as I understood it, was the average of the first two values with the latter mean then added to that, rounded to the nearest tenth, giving 6.7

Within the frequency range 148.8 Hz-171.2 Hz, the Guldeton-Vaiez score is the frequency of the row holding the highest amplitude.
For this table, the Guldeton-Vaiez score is 150.0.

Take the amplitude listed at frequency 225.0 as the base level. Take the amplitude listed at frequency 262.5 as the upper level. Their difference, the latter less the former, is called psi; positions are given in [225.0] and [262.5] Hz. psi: -1.4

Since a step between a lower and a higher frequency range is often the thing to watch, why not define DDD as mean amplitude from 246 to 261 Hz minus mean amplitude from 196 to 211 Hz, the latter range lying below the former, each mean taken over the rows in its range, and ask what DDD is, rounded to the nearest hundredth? 0.79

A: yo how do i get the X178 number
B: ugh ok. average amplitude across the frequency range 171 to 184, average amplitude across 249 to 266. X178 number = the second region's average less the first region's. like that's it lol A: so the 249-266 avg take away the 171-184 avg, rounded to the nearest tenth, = -1.4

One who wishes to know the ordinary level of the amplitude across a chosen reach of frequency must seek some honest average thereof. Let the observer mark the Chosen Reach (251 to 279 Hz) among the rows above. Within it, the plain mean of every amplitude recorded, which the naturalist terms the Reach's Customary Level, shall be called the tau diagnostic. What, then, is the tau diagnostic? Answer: 3.5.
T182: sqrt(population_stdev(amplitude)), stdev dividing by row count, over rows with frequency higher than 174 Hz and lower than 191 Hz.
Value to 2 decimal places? 0.33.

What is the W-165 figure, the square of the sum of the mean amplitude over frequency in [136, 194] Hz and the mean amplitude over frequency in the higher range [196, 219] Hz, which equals 71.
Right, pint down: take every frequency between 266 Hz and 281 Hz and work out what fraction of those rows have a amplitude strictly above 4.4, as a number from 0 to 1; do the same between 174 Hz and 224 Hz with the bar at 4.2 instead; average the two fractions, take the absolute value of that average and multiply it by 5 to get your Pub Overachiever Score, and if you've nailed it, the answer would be 2.0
